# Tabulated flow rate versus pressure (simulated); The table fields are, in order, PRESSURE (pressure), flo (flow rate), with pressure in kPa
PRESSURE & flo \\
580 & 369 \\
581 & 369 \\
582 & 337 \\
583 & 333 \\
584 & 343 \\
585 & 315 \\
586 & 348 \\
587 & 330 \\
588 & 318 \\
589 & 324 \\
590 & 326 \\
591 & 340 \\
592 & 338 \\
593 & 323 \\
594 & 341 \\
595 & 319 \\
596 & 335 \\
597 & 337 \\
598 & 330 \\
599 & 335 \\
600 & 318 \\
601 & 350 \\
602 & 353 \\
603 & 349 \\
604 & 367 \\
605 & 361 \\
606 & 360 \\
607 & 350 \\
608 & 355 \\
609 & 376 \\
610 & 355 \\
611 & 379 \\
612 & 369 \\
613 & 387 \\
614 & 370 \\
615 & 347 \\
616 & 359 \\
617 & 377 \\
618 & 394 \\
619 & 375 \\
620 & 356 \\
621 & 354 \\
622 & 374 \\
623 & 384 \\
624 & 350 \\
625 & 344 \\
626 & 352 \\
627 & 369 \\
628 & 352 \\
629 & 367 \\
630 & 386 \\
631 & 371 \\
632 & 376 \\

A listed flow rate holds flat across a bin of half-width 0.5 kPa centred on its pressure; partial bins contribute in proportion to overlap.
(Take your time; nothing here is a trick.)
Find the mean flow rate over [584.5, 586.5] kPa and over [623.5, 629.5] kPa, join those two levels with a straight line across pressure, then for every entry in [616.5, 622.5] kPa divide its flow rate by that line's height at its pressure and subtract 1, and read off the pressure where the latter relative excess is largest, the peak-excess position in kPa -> 618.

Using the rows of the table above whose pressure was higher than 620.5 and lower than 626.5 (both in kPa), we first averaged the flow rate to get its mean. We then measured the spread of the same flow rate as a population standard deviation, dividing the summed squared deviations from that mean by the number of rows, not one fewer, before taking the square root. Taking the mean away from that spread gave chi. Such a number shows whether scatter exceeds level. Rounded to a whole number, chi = -345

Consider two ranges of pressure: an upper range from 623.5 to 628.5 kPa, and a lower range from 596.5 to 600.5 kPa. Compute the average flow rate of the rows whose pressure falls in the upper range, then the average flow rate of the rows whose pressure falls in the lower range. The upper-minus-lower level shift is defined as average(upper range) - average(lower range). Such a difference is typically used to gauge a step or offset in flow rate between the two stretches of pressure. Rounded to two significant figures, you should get 23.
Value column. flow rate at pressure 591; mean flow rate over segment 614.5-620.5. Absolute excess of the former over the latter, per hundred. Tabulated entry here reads 0.28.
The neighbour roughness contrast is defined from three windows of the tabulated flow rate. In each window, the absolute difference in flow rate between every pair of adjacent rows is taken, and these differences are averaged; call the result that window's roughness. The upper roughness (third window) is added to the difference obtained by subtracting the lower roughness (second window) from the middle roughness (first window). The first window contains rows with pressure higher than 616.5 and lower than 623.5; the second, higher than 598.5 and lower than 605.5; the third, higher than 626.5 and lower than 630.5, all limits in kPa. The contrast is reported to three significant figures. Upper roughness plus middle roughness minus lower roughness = 18.2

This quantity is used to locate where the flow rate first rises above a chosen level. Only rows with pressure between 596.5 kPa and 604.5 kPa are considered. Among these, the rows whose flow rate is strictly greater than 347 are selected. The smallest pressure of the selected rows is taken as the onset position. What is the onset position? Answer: 601 kPa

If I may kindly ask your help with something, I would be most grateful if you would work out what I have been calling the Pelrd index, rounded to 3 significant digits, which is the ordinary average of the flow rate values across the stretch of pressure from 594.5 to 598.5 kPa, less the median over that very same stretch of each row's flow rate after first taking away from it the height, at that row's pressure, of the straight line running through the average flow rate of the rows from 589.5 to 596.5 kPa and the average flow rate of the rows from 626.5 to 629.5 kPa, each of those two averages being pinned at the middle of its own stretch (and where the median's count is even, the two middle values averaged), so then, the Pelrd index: 333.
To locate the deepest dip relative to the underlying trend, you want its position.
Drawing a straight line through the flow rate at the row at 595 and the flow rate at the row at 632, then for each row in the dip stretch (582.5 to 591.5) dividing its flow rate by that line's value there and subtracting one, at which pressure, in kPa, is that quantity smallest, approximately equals 588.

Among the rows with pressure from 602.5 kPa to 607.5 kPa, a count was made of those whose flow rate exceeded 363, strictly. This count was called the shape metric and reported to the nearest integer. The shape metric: 1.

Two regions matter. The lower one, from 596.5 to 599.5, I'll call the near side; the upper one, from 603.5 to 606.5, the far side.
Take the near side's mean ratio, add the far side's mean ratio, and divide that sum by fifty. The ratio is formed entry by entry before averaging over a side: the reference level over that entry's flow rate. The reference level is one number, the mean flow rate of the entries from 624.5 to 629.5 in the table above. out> 0.0410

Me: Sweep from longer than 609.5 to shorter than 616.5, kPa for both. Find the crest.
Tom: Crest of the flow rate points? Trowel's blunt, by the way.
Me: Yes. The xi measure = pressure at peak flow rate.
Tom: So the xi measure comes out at 613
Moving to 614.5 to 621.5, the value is 618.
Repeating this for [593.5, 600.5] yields 594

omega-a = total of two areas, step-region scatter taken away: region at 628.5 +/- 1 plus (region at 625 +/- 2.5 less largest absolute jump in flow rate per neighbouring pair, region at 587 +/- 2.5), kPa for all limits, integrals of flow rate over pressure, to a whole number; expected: 2485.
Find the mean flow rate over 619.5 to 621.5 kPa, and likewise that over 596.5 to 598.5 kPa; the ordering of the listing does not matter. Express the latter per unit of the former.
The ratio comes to 0.94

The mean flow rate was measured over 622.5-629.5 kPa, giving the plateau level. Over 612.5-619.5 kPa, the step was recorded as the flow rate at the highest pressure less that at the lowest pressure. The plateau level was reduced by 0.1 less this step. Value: 348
